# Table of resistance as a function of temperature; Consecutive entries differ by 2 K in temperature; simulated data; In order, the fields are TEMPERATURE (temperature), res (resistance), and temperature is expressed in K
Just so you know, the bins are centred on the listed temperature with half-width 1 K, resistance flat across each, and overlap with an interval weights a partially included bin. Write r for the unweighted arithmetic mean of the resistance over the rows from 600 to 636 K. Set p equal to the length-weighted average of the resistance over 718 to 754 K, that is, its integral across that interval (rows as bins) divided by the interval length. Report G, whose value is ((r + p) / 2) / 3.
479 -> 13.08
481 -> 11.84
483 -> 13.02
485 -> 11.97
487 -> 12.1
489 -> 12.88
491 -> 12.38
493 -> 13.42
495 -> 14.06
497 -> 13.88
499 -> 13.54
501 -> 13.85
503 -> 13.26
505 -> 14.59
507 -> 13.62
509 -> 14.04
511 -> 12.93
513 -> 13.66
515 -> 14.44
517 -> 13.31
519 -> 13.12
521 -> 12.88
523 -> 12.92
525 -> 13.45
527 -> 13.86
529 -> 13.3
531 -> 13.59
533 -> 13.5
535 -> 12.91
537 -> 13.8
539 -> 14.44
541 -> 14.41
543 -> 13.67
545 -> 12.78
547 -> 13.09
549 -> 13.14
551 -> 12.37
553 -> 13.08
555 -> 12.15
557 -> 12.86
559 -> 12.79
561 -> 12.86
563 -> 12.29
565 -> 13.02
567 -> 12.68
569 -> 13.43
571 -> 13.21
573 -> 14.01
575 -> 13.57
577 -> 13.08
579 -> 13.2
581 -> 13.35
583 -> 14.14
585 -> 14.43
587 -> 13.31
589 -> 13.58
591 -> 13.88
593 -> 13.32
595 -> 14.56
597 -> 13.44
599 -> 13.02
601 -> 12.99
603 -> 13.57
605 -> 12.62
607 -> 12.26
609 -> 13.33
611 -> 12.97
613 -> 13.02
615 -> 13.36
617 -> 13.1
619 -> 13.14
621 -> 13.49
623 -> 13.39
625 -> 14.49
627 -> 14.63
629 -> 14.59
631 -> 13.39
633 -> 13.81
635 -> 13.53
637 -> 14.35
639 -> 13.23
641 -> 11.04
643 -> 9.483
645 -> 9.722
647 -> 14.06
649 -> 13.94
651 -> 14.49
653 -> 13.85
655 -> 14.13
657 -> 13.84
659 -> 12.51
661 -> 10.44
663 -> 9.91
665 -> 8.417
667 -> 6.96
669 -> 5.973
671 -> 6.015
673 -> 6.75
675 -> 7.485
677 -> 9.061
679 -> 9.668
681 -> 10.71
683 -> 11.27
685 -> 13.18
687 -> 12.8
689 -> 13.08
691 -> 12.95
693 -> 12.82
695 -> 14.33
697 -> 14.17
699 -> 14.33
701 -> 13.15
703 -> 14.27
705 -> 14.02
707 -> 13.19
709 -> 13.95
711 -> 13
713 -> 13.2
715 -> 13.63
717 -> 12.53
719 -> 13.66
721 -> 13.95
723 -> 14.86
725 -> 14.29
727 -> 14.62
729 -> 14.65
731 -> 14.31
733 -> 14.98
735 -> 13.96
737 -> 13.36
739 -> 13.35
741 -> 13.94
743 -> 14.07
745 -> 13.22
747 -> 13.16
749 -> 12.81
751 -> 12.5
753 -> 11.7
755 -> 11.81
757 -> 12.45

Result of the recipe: 4.53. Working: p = 13.7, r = 13.4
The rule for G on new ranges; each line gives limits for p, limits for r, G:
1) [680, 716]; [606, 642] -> 4.44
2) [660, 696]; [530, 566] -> 3.88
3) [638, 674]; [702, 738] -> 4.12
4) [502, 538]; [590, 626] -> 4.47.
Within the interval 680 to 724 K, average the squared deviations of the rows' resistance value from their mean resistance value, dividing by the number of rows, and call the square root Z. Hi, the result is 1.0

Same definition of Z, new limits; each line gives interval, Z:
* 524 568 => 0.6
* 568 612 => 0.5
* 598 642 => 0.8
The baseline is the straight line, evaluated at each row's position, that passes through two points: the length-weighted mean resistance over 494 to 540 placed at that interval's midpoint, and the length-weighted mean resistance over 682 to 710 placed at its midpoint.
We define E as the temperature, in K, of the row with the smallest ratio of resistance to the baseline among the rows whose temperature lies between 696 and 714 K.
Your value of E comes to 711 K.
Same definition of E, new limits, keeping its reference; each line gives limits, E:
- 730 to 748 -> 747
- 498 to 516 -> 511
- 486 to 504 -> 487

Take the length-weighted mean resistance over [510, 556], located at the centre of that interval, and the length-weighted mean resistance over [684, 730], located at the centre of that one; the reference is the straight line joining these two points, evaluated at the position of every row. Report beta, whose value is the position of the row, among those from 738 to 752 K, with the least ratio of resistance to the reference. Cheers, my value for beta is 751 K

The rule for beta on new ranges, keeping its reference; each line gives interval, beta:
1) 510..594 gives 555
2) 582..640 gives 607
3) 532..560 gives 555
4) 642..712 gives 669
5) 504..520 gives 511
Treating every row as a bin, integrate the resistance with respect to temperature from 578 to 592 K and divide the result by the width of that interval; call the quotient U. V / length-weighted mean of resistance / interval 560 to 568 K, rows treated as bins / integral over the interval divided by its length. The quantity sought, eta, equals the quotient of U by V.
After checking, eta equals 1.08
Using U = 13.7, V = 12.7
